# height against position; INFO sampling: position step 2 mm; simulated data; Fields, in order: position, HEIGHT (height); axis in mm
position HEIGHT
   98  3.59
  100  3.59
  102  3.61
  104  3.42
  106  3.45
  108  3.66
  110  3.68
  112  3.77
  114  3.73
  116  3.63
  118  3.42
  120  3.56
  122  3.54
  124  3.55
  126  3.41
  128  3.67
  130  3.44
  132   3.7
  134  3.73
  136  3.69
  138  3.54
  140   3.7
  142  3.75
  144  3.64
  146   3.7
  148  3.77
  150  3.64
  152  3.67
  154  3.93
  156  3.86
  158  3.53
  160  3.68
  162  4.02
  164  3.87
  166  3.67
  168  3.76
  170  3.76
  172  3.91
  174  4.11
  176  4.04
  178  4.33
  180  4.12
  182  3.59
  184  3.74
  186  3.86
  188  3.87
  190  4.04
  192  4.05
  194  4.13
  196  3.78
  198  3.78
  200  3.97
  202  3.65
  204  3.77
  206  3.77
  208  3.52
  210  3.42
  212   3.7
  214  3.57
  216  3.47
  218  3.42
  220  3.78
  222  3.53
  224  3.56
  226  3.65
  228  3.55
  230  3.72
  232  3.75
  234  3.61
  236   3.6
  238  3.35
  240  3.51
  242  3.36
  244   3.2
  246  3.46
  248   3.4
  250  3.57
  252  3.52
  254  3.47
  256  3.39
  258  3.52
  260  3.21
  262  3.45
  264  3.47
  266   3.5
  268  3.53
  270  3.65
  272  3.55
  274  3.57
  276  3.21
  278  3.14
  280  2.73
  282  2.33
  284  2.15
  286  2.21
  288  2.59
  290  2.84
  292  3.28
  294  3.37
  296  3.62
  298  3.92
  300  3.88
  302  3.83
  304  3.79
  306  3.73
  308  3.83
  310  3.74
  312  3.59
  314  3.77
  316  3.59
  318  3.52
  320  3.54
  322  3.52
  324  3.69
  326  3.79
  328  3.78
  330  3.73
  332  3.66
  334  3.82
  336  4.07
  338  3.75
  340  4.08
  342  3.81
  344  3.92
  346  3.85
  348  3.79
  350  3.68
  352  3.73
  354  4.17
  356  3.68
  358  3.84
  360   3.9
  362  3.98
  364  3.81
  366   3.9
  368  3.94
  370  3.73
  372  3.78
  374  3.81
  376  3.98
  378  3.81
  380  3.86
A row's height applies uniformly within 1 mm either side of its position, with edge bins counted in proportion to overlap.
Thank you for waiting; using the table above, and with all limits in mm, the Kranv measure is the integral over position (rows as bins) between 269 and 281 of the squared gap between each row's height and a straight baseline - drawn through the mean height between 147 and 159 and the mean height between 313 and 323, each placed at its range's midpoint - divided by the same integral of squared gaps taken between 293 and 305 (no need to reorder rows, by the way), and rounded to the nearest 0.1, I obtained 3.8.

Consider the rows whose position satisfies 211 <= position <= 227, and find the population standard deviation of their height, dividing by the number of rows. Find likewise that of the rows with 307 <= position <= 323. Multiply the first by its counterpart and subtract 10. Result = -9.99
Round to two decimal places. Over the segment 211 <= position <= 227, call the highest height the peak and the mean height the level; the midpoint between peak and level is 3.68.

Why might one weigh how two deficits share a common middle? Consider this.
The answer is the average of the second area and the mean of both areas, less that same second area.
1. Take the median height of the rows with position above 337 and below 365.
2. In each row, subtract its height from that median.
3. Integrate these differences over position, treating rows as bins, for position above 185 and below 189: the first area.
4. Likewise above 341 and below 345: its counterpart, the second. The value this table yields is 0.00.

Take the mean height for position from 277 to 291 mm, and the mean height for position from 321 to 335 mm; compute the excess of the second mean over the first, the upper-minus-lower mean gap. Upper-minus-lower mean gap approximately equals 1.1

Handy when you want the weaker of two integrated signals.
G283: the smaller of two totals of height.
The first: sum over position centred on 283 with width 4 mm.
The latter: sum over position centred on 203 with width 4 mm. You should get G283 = 4.5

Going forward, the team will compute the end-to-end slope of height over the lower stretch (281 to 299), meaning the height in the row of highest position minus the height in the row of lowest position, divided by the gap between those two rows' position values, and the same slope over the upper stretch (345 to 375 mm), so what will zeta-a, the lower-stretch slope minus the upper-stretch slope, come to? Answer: 0.10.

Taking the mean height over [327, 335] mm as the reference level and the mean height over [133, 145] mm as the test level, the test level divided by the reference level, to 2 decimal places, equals 0.98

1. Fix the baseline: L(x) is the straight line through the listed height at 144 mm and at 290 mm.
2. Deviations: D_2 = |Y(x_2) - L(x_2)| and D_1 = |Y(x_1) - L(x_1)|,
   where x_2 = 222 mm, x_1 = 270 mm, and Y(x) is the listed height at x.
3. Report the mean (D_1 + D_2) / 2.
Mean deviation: 0.51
